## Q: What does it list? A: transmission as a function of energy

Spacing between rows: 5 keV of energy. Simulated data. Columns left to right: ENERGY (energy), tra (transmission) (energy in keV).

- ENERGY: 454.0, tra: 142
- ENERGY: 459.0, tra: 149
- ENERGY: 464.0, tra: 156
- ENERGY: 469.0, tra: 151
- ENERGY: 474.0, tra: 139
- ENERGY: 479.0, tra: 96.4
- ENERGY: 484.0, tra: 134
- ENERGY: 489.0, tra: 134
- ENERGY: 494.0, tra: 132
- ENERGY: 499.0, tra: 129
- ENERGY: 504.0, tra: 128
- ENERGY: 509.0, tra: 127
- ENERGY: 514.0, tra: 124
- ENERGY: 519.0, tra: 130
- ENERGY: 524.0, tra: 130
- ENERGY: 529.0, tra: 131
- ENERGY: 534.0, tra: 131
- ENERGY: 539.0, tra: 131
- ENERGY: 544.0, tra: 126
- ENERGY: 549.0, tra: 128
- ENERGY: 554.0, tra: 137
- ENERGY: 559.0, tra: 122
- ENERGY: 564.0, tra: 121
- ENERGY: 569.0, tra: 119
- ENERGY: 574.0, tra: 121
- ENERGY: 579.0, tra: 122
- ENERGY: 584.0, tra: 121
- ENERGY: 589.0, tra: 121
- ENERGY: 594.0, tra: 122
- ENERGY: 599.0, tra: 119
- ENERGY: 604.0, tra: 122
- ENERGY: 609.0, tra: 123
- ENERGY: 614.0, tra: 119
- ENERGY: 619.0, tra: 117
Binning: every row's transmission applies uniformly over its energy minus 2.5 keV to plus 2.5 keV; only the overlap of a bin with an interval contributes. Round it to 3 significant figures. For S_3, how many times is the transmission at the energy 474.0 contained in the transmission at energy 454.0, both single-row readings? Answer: 1.02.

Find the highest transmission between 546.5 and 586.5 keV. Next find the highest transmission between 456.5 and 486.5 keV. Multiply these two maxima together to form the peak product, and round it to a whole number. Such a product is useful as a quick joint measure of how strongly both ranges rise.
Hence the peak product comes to 21372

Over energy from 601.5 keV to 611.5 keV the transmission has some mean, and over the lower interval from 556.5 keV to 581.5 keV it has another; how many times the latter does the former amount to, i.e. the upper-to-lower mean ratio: 1.01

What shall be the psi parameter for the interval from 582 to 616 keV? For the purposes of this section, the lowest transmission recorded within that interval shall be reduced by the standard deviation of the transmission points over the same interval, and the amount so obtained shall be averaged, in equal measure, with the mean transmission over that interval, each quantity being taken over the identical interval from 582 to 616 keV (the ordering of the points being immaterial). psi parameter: 119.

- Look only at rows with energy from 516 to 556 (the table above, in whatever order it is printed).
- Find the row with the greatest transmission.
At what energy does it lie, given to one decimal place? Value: 554.0 keV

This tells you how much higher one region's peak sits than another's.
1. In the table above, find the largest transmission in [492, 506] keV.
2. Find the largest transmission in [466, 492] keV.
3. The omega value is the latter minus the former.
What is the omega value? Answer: 19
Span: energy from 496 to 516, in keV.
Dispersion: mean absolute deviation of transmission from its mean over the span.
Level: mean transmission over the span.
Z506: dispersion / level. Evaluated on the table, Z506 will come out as 0.012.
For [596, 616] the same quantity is 0.014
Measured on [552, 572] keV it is 0.049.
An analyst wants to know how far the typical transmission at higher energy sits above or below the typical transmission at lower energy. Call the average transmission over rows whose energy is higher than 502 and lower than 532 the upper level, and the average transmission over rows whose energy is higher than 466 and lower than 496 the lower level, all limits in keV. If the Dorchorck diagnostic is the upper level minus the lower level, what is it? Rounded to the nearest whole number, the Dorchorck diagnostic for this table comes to -3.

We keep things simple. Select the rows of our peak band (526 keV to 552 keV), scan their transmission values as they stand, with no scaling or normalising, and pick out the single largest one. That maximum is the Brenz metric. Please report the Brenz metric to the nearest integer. 131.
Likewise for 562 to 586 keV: 122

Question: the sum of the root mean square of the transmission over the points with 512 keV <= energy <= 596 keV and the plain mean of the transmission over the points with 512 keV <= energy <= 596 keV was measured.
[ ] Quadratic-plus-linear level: 252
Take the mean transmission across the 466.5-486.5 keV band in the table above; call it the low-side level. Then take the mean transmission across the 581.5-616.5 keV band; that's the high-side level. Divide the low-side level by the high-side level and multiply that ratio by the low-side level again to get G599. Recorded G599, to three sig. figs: 140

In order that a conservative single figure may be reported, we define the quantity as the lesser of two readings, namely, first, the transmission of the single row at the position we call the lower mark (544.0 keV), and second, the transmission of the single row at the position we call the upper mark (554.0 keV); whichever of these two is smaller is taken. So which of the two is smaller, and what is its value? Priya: 126.0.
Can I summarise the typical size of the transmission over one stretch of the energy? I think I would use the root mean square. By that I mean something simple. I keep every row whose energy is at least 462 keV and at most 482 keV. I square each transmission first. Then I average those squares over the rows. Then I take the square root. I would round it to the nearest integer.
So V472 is 138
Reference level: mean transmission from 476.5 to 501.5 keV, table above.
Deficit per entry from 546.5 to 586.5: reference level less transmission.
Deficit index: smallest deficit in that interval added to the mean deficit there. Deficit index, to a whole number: -11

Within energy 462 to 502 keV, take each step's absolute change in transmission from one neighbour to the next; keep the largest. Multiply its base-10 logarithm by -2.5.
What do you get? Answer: -4.1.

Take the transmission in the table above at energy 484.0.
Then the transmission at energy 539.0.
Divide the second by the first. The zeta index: 0.98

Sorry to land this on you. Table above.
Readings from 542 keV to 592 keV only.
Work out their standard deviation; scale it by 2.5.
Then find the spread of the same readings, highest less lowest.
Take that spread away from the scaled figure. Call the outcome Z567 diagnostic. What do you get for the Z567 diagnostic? -5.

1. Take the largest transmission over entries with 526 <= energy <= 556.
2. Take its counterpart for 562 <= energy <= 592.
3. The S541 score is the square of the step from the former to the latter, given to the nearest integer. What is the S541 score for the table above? 225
